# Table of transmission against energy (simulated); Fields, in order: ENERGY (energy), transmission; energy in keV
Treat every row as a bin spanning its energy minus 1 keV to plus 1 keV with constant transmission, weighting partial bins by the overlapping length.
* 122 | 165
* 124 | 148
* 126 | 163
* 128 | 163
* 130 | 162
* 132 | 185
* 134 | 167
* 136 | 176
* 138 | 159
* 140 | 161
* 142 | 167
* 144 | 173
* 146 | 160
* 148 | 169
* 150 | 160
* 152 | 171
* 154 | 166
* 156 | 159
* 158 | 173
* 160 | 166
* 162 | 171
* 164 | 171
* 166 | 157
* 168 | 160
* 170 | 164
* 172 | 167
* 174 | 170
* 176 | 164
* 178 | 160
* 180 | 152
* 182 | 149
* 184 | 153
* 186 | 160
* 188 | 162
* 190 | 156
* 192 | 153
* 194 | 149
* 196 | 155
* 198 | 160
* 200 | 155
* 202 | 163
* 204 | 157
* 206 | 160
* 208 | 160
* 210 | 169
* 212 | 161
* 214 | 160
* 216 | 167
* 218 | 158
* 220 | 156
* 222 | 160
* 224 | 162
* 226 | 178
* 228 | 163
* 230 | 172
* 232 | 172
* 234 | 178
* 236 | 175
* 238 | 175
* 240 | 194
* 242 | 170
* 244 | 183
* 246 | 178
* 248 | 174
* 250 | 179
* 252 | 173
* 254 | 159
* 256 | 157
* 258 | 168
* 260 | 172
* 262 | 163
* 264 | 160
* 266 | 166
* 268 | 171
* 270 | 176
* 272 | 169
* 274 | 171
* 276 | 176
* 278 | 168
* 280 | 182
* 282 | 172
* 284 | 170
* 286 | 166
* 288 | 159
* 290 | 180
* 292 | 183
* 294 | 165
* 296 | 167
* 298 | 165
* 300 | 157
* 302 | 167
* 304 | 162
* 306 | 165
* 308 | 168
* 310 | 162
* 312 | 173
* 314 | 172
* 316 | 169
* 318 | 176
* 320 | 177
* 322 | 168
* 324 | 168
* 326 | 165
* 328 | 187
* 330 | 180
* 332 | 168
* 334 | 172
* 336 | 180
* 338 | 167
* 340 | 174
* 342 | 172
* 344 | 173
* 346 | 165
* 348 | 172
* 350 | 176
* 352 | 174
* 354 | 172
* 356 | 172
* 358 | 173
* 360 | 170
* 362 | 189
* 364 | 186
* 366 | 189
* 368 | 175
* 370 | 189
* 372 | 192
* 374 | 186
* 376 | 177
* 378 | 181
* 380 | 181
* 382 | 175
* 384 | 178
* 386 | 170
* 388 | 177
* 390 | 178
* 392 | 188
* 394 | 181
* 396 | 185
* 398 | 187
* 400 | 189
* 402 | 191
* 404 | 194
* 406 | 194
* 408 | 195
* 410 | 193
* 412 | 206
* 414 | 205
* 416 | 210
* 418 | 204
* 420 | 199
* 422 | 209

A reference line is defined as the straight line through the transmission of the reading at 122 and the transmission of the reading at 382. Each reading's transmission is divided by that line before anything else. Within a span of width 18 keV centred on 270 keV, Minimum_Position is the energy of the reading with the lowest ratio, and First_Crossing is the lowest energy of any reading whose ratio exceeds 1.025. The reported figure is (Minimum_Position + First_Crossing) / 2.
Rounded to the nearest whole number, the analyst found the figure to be 267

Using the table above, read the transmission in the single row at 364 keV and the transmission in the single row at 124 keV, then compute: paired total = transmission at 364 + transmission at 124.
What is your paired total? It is 334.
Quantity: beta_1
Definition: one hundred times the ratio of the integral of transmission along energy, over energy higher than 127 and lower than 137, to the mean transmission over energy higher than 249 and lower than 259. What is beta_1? 1020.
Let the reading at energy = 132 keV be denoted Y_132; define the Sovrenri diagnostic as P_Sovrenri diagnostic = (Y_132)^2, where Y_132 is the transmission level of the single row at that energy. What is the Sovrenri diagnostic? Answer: 34225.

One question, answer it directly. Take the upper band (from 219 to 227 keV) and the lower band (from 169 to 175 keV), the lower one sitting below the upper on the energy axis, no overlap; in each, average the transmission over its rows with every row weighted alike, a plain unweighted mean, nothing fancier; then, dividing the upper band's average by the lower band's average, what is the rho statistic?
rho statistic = 0.98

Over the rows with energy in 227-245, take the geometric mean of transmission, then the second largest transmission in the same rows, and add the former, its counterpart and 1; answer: 360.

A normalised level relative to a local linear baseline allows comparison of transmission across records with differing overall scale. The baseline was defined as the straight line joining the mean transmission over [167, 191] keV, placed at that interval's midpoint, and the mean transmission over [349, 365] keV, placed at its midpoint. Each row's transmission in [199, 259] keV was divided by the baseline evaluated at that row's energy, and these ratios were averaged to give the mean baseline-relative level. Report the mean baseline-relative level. 1.021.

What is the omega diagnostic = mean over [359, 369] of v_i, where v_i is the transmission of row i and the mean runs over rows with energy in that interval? 182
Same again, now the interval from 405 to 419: 201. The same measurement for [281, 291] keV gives 169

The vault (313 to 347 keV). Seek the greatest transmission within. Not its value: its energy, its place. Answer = 328 keV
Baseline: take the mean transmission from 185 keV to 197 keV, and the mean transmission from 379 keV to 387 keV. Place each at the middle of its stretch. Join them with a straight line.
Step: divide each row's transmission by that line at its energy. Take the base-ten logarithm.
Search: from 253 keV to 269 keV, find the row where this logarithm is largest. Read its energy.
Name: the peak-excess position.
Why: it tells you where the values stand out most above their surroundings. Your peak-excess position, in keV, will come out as 260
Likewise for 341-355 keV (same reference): 350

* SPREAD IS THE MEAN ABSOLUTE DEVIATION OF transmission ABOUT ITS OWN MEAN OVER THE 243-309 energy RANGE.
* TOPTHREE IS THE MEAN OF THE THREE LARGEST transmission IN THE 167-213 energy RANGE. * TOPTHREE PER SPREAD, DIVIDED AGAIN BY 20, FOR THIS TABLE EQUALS 1.4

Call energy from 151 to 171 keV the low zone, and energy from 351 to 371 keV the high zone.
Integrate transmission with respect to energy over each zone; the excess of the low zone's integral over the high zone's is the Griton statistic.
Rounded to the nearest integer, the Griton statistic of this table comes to -262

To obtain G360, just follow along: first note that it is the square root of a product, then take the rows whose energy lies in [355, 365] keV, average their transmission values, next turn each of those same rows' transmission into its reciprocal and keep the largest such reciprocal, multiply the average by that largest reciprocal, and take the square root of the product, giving 1.02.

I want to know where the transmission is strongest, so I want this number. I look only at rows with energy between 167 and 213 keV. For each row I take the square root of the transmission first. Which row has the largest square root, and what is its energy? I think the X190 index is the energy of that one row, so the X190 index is 174 keV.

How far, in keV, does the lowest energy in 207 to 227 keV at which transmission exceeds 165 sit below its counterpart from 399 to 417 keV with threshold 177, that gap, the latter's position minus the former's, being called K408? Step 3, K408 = 190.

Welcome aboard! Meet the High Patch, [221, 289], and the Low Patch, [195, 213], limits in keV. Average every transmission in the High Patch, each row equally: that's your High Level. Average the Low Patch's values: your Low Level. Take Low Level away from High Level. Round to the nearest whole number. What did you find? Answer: 11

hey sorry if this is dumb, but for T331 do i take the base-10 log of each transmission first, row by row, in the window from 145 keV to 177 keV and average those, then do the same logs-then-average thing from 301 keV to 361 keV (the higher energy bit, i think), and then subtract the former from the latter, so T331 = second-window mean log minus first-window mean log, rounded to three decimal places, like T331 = 0.015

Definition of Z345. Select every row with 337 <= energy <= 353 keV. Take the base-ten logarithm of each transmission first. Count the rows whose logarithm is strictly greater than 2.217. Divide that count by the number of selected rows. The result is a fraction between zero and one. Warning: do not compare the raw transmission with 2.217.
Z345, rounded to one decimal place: 1.0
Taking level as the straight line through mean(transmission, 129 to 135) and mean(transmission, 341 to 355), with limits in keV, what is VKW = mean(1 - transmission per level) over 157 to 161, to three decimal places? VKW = 0.011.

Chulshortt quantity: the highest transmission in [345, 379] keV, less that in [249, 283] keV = 10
